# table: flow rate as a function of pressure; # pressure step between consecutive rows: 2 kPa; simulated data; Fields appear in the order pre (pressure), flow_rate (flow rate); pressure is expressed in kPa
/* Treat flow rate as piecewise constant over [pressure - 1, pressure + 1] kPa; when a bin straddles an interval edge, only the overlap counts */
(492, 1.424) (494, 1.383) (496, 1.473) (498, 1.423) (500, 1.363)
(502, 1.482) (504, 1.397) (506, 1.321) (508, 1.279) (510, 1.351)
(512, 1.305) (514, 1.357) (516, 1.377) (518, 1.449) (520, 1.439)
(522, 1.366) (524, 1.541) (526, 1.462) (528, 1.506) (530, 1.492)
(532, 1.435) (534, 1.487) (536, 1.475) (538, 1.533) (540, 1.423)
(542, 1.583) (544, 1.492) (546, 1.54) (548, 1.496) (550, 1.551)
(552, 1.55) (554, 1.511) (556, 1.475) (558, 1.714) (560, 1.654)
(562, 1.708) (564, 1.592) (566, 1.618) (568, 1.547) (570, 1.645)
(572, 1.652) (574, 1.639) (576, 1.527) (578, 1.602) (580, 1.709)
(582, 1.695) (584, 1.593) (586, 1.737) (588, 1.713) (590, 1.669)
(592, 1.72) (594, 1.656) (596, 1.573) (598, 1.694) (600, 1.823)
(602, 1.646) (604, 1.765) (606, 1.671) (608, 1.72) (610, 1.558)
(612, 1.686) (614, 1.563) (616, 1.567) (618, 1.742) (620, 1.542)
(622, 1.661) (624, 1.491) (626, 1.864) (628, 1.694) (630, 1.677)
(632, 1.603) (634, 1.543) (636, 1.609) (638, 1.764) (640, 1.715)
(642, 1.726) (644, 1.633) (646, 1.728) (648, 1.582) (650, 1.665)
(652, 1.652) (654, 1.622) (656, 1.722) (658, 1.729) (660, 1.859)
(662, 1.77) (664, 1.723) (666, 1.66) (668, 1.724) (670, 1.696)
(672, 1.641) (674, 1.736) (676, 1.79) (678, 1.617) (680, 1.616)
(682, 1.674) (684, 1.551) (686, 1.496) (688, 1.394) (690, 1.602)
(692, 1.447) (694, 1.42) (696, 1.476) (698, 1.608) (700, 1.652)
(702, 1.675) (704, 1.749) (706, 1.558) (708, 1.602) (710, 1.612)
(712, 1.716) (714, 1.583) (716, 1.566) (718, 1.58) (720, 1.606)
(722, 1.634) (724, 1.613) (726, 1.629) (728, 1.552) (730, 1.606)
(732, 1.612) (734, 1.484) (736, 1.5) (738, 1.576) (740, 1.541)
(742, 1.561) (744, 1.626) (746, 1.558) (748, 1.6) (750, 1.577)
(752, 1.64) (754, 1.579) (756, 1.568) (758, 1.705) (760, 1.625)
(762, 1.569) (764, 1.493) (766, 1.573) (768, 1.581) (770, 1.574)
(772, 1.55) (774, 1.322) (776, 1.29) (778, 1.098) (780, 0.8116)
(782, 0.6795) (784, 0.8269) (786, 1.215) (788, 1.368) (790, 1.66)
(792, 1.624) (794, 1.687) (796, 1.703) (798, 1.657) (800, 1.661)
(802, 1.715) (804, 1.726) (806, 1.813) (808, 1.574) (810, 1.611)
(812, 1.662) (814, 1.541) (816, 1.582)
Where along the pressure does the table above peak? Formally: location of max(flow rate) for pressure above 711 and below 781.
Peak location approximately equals 712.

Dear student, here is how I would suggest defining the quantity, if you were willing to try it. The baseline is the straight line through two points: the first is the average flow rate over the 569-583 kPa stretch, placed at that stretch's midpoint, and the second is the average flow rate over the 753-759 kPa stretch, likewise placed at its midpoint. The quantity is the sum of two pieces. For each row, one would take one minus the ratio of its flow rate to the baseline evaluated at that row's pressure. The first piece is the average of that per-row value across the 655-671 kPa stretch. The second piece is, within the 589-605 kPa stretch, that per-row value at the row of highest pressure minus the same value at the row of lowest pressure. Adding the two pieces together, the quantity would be -0.126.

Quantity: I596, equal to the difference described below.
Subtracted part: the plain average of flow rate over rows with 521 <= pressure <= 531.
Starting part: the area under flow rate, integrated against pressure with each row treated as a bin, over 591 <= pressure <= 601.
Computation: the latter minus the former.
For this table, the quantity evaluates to 15.5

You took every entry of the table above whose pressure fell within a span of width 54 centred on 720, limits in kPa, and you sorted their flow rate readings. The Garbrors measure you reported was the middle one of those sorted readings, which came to 1.60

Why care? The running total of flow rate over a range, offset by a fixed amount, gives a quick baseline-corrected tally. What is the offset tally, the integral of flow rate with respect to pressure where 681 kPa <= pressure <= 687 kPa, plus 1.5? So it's 10.9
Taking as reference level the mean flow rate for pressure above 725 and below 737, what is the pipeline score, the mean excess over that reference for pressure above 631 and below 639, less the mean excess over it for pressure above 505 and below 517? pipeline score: 0.30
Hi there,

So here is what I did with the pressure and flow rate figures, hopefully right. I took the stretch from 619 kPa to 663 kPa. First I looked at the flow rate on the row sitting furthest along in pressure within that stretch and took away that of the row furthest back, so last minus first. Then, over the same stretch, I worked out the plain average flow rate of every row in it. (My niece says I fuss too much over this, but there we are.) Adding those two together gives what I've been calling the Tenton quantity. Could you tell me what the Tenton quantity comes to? 1.90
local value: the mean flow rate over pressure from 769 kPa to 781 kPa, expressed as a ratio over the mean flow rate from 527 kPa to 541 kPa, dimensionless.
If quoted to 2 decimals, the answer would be 0.86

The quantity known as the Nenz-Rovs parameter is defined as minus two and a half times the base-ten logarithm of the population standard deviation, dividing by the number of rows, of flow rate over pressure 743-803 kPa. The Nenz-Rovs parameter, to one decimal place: 1.4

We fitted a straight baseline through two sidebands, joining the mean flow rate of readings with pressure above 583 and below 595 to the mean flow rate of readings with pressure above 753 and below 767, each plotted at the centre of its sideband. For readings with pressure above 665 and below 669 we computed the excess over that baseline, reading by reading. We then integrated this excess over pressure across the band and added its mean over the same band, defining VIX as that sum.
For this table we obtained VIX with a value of 0.3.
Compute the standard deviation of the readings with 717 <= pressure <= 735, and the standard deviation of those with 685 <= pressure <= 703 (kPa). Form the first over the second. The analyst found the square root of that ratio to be 0.7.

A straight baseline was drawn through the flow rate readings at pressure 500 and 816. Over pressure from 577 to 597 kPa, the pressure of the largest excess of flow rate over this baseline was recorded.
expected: 586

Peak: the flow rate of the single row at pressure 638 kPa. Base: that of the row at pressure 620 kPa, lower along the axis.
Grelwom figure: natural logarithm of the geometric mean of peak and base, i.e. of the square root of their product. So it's 0.50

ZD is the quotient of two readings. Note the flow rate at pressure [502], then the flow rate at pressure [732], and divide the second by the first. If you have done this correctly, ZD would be 1.088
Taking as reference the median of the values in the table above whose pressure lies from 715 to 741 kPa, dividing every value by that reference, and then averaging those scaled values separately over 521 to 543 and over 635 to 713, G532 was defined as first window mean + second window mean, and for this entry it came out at 1.98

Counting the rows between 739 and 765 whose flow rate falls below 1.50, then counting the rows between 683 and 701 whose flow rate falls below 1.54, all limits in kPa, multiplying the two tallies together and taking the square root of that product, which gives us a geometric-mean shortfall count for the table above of 2.2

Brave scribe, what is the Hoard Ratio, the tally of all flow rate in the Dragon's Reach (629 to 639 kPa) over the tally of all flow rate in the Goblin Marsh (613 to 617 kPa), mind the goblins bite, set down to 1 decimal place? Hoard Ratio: 2.6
